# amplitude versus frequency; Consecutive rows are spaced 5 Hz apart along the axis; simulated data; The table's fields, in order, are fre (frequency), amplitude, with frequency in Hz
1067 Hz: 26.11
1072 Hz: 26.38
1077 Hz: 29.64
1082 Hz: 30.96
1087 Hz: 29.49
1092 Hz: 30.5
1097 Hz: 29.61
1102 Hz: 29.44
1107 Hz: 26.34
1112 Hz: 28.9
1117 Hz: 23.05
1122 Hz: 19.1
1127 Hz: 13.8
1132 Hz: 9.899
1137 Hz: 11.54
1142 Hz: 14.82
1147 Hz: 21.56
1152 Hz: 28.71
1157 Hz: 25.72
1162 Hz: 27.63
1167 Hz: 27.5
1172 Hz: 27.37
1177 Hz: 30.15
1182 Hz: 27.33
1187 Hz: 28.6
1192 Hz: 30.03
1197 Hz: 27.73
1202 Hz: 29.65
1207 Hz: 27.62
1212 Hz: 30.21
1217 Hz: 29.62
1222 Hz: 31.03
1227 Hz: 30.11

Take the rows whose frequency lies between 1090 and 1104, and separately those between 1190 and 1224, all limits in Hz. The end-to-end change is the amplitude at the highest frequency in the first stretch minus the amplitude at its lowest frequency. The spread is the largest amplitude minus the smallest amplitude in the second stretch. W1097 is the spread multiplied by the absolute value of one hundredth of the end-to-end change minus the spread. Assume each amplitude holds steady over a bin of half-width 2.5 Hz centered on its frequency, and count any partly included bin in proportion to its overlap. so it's 11.7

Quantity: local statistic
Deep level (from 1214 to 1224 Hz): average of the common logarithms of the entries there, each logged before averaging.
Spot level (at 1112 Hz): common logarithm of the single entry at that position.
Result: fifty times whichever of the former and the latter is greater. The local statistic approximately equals 74.1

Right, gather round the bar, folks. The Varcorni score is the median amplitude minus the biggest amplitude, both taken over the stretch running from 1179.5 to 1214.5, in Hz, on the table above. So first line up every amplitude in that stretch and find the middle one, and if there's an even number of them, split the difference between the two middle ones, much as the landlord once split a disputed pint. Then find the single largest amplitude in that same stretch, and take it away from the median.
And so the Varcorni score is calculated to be -1.6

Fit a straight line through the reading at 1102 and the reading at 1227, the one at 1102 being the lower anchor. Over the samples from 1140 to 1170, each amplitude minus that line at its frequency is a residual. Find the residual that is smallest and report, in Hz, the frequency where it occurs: 1142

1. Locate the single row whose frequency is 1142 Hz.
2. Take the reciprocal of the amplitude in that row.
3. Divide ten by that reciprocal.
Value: 148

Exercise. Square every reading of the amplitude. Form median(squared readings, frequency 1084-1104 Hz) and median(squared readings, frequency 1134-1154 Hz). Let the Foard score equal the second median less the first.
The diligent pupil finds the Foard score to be -531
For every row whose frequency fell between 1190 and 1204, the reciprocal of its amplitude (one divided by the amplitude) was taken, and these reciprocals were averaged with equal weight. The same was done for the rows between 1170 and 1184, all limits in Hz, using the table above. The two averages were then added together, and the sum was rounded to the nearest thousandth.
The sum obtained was 0.070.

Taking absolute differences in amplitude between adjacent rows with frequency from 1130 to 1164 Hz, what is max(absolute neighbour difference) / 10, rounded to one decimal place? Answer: 0.7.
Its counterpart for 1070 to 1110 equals 0.3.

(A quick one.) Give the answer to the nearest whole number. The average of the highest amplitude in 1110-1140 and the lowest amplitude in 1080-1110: 28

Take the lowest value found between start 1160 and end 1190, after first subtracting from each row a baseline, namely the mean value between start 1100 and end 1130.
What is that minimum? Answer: 4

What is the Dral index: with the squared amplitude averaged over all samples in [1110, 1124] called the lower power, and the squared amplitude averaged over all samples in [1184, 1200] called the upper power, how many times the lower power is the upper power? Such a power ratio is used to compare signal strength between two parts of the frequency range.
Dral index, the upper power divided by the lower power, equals 1.4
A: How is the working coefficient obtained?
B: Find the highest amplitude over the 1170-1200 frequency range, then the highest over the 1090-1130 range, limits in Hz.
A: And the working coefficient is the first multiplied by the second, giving 920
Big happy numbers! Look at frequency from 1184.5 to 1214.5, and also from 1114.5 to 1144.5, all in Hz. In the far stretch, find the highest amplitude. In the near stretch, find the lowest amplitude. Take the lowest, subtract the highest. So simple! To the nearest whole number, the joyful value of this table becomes -20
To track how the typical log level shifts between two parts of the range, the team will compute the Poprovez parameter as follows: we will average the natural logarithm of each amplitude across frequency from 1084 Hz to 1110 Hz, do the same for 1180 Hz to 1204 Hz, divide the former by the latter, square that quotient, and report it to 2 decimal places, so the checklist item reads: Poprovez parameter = 1.01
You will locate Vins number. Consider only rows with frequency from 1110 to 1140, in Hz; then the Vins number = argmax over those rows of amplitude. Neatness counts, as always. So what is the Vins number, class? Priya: 1112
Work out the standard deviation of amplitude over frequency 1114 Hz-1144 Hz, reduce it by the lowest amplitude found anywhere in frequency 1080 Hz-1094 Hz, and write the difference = -25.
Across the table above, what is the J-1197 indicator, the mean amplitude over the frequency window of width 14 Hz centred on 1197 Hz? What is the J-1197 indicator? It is 29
